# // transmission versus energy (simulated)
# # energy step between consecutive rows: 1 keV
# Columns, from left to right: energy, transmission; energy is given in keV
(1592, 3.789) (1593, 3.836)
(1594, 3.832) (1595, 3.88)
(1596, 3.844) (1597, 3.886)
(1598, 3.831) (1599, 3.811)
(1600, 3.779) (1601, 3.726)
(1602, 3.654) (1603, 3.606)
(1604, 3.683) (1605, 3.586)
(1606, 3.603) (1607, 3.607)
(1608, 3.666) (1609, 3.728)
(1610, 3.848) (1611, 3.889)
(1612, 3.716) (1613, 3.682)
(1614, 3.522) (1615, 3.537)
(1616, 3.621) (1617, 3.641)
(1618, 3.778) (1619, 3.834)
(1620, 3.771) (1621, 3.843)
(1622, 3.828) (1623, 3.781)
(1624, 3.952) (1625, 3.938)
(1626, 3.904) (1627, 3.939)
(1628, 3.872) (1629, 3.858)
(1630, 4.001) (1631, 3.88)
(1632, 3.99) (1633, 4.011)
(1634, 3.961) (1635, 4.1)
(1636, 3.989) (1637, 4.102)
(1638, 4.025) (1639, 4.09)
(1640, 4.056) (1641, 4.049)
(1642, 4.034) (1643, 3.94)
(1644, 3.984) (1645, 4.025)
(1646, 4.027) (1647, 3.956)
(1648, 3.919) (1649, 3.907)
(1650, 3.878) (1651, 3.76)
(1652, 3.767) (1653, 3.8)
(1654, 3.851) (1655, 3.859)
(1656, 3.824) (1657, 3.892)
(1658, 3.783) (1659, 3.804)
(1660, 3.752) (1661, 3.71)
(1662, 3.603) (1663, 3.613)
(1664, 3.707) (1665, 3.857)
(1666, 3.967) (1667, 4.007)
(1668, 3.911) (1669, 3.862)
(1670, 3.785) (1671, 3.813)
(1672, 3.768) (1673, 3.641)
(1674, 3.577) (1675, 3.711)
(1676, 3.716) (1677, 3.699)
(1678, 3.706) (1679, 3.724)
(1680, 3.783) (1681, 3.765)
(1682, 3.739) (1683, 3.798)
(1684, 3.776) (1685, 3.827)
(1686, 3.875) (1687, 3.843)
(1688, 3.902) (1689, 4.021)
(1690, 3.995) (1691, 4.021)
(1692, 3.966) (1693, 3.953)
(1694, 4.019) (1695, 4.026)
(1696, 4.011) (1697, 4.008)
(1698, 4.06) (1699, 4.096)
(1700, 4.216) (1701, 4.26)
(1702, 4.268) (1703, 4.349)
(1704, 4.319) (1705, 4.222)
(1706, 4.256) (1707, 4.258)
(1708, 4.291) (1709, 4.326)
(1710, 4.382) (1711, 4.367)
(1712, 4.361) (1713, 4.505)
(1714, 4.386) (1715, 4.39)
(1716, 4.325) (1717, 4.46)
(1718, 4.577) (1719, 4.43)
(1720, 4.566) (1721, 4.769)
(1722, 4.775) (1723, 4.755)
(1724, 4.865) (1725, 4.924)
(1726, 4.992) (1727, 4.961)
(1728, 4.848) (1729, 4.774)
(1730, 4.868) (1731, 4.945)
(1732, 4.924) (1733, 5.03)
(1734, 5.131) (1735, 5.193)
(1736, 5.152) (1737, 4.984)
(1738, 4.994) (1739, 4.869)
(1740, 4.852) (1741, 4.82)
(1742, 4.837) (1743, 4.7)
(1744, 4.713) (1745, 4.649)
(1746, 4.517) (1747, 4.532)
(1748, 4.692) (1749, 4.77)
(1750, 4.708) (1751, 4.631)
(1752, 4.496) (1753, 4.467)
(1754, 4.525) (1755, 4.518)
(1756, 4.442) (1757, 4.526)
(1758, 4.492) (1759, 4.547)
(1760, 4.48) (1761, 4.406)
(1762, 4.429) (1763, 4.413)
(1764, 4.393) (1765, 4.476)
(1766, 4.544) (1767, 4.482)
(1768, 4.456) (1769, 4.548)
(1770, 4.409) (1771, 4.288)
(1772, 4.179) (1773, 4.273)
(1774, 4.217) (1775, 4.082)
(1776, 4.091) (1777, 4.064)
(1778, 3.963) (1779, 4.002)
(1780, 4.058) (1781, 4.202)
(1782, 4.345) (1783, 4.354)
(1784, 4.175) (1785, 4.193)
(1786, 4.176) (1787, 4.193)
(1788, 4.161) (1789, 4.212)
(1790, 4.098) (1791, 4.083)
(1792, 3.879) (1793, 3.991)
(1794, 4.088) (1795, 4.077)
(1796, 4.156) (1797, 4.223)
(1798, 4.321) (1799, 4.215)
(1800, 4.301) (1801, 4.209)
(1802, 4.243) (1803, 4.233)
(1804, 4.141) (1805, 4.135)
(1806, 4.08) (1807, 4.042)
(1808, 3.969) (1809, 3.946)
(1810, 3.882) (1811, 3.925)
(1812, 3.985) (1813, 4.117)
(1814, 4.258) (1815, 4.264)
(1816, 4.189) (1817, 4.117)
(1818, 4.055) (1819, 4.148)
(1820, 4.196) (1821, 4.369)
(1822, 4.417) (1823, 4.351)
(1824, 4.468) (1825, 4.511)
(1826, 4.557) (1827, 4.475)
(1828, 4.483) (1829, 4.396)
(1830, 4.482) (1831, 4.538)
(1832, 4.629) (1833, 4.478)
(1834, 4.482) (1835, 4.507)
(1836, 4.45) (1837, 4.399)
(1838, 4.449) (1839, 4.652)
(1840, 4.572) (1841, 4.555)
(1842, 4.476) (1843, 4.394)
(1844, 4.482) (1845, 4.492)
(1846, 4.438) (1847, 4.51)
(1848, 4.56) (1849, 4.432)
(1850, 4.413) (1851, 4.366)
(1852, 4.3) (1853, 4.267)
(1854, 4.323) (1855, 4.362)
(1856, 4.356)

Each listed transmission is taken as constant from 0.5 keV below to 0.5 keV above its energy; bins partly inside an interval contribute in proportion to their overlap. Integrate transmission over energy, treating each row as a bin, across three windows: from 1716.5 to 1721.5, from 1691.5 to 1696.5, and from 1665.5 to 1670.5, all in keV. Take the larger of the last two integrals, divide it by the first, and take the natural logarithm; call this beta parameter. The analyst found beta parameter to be -0.132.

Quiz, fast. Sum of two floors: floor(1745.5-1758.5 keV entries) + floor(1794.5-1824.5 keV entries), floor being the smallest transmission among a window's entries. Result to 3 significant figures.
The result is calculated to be 8.32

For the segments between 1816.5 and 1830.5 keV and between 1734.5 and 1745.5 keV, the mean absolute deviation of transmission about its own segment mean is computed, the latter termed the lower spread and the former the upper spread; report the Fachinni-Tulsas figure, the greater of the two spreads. 0.14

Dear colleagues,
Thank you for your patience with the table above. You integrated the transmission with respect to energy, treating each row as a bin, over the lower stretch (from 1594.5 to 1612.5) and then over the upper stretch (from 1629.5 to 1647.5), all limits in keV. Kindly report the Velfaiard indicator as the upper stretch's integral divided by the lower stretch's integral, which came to 1.07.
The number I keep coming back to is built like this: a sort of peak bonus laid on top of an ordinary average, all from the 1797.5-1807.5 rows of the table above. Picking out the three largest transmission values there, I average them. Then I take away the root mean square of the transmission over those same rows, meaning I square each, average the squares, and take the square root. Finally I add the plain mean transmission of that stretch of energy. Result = 4.3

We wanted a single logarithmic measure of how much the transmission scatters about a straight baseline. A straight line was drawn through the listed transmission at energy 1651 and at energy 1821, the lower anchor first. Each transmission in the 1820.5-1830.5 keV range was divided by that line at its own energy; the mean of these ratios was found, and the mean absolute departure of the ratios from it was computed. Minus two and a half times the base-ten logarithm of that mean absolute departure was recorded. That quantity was 4.88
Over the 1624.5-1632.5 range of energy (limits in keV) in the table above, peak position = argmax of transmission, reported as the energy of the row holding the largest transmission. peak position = 1630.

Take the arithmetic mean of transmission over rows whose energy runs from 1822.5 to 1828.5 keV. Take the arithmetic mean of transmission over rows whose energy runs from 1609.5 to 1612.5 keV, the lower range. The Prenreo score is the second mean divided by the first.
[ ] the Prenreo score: 0.85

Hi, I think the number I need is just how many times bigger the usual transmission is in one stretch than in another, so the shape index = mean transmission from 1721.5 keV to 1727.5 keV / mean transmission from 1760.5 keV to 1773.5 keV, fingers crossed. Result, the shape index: 1.11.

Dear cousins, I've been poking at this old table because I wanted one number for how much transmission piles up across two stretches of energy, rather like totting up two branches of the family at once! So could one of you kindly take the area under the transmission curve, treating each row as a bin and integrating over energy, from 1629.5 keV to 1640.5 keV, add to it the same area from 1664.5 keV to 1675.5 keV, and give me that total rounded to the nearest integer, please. 86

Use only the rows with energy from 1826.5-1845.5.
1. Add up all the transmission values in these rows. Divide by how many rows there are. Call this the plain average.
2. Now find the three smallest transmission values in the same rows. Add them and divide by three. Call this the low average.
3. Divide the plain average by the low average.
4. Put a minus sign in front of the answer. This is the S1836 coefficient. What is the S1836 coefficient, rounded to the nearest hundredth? -1.02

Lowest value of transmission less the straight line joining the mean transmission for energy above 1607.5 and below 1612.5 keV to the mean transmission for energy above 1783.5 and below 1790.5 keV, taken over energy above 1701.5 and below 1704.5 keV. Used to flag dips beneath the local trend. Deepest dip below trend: 0.29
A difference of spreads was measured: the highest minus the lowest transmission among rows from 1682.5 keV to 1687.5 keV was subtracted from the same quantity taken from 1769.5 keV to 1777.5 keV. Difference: 0.25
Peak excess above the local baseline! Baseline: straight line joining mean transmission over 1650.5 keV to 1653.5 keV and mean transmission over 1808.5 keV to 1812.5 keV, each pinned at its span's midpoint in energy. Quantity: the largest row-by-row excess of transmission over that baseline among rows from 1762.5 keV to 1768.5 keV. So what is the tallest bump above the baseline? 0.65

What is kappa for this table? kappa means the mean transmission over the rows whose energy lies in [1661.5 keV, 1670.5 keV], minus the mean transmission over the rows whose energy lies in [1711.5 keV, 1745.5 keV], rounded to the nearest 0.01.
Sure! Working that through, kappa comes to -0.96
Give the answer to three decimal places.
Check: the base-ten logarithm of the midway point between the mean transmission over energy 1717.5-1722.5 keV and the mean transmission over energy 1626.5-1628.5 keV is 0.630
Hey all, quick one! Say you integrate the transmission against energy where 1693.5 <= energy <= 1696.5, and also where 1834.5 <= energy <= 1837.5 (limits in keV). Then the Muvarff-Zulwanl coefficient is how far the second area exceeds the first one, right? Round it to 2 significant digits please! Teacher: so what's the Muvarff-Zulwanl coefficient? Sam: 1.3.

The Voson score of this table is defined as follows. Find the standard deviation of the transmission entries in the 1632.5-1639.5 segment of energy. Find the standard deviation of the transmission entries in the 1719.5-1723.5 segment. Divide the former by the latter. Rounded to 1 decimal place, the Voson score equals 0.6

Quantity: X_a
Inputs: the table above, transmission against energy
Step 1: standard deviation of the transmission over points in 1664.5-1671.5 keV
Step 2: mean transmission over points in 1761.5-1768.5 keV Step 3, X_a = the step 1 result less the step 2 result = -4.38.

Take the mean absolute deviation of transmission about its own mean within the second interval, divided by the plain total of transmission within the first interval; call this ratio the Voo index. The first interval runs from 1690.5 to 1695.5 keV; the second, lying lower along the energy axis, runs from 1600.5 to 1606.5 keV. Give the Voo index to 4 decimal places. 0.0022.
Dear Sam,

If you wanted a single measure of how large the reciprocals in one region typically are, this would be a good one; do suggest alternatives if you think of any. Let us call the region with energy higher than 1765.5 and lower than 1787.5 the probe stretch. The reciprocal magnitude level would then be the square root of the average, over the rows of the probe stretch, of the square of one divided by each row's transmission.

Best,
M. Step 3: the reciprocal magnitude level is 0.236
